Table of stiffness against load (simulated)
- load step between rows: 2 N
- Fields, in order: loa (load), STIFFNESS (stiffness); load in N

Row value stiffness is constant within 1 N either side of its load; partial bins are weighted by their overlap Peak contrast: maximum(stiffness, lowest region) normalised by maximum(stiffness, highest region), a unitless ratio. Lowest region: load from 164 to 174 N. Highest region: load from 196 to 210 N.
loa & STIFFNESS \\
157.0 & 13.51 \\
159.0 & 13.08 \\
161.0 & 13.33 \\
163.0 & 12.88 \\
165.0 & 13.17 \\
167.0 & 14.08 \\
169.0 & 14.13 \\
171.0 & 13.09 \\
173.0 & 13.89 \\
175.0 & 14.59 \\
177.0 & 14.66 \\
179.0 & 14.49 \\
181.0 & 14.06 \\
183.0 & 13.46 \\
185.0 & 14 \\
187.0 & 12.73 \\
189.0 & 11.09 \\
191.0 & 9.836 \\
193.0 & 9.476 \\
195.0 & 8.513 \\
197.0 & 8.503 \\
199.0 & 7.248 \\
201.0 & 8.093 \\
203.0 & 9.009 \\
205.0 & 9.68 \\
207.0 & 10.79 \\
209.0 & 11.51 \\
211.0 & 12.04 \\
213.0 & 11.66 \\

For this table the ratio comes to 1.23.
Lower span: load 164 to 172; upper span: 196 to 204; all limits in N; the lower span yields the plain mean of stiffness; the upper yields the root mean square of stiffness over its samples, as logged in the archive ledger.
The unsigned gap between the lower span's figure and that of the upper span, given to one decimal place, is 5.4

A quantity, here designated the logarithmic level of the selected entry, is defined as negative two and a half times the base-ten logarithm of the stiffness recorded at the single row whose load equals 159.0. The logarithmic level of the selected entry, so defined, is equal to -2.79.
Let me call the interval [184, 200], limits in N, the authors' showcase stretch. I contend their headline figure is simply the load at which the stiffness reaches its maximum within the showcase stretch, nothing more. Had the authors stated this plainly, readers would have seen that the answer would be 185.0 N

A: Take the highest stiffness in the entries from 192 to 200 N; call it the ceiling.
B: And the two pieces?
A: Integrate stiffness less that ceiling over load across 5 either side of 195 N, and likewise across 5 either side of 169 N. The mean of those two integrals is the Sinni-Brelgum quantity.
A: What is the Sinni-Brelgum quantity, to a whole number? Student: 17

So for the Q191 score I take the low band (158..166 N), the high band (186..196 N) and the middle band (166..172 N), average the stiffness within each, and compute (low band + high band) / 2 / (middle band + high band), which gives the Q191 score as 0.486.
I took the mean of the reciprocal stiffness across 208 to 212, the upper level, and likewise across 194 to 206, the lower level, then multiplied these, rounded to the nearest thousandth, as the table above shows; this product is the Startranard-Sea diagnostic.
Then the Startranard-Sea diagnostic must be 0.010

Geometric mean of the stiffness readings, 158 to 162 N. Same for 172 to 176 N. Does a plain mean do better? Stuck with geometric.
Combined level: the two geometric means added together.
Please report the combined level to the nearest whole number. 27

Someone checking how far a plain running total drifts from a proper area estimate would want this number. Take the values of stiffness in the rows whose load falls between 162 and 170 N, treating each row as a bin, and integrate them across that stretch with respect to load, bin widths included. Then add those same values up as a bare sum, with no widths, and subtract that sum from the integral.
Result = 54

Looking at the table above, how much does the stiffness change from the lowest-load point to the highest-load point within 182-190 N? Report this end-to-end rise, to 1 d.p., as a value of -2.4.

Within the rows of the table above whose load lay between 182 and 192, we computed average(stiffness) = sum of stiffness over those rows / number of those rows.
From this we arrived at 12.2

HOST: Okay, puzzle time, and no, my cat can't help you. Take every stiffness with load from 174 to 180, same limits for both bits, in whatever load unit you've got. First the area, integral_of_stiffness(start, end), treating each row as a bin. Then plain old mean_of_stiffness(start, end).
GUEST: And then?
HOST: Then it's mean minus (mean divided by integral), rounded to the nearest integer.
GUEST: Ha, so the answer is 14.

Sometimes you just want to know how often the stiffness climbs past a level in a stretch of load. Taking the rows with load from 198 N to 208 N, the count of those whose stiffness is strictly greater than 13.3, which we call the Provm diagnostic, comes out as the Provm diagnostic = 0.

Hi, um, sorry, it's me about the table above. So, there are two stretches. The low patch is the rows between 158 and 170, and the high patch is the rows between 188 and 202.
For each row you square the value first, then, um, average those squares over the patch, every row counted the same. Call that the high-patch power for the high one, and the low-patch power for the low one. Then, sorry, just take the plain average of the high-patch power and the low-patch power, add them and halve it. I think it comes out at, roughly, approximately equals 131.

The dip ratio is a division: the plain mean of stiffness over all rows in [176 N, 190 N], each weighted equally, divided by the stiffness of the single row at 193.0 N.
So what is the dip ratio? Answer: 1.4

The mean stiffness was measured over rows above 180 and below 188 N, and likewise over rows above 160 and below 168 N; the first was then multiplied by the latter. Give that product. 181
